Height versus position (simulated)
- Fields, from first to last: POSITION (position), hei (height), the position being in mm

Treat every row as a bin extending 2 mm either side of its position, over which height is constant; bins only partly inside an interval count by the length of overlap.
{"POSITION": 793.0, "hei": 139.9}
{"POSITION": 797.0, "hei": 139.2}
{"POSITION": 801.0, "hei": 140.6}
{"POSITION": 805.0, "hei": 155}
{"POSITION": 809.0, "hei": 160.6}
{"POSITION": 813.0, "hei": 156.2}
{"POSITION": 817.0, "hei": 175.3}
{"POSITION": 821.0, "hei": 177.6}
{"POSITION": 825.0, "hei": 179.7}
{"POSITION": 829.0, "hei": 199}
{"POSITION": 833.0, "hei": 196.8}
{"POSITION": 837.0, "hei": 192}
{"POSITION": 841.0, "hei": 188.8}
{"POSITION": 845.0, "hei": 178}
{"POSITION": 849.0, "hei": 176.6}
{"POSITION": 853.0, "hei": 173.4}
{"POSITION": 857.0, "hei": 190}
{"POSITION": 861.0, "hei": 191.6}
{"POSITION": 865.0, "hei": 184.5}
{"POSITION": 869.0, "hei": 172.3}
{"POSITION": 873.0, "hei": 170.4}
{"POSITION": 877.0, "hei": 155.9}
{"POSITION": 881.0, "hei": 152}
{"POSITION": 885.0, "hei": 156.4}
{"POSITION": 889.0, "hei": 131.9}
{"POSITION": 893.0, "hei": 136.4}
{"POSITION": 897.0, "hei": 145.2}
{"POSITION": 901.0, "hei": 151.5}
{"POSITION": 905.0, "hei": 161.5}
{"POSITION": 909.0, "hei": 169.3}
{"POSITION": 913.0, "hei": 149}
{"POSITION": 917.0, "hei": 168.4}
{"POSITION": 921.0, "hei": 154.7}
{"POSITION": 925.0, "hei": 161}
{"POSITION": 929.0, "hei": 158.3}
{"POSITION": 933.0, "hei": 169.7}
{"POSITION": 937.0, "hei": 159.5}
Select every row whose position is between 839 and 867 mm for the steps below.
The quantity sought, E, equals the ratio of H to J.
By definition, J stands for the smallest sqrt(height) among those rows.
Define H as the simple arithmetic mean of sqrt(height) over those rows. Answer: 1.03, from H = 13.5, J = 13.2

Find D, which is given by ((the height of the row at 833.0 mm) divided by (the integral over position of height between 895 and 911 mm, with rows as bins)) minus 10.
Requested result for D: -9.92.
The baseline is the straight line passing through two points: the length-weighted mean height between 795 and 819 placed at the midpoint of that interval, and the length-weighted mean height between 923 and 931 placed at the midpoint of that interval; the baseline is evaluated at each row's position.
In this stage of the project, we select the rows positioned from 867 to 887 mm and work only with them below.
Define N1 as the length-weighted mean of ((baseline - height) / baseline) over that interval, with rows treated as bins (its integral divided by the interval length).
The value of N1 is -0.02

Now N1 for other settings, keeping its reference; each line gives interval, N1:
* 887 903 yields 0.11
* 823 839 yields -0.23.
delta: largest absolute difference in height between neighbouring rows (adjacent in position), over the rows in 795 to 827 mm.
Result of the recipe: 19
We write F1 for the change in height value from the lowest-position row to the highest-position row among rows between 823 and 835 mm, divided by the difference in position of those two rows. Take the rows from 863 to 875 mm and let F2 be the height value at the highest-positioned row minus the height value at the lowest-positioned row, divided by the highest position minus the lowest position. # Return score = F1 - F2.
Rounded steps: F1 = 2.1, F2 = -1.8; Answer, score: 3.9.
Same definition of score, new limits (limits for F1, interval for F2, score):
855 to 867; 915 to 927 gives 0.2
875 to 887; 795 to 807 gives -1.9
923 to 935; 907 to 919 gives 1.2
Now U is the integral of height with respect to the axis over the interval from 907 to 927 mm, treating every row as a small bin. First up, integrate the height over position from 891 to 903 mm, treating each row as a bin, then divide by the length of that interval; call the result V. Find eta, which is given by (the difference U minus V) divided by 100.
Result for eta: 31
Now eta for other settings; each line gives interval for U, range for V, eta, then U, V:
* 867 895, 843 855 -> 41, 4301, 176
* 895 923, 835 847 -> 42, 4398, 186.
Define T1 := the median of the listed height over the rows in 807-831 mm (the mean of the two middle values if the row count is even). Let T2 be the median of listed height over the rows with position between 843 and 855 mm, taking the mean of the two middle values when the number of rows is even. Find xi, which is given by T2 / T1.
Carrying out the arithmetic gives 1.00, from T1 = 176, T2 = 177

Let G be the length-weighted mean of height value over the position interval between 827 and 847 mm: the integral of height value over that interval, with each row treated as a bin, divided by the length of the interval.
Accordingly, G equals 191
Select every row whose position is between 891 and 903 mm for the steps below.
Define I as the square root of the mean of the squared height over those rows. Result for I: 144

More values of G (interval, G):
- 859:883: 171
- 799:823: 161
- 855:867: 189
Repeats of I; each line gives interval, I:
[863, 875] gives 176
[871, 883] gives 160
